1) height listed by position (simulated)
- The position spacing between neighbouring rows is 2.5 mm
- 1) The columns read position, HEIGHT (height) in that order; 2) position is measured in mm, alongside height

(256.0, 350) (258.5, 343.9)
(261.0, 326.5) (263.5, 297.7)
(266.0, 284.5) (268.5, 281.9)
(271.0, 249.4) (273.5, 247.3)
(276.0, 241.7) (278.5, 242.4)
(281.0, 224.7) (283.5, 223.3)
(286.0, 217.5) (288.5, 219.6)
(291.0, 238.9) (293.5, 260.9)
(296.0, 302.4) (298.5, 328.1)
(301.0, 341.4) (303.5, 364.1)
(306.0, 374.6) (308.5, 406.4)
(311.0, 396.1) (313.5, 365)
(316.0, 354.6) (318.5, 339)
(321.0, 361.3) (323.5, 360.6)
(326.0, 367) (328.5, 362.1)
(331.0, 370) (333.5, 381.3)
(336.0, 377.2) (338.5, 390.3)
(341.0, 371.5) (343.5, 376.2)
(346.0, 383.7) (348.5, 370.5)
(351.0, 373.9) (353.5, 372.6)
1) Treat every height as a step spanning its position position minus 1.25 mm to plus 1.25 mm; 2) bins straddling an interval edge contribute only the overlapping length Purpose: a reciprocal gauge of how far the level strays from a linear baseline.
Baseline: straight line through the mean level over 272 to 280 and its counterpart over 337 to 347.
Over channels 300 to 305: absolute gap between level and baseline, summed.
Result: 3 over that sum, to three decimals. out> 0.027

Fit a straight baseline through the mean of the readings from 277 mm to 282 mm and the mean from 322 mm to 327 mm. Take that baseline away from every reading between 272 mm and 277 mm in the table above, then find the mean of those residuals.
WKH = 25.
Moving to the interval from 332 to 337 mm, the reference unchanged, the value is -13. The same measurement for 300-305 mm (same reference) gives 54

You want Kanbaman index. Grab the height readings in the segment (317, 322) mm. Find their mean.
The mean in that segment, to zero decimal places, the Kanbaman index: 350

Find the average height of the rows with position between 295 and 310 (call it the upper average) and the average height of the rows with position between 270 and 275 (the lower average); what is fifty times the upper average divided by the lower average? 71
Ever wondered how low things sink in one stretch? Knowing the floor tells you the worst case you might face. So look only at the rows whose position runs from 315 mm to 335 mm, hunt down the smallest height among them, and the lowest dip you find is 339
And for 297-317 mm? 328.1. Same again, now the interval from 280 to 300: 217.5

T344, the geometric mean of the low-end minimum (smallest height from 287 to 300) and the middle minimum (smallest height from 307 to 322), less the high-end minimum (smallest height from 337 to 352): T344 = -98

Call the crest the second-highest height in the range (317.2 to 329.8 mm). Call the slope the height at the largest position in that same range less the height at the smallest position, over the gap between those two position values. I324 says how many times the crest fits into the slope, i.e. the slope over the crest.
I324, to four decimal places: 0.0064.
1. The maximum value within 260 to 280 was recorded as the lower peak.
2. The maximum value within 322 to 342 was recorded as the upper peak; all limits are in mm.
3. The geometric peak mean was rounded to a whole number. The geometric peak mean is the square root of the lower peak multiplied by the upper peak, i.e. 357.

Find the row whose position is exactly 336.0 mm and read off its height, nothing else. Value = 377.2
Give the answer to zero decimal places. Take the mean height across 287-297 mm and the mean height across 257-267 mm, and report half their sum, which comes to 284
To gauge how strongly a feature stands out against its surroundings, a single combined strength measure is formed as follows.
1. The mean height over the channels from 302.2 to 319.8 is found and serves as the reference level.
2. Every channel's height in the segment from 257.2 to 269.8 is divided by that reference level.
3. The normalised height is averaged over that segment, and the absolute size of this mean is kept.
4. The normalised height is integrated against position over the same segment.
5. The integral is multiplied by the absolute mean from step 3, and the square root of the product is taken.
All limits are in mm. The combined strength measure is 2.9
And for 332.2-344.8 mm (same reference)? 3.6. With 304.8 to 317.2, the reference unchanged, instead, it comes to 3.6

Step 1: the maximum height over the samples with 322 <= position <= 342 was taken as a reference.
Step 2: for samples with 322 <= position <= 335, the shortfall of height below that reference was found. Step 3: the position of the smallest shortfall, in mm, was 333.5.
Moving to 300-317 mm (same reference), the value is 308.5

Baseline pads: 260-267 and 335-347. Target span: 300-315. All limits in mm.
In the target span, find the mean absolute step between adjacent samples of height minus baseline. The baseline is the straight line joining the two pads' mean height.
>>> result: 21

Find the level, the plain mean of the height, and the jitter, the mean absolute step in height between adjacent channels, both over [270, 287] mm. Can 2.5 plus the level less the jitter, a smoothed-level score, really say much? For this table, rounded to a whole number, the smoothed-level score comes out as 232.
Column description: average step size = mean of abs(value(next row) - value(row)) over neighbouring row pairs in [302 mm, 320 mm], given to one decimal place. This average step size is 18.3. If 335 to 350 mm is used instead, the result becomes 11.5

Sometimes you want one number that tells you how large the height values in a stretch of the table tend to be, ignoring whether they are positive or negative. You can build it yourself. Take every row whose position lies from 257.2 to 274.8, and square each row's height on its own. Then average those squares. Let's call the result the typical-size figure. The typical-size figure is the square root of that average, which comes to 292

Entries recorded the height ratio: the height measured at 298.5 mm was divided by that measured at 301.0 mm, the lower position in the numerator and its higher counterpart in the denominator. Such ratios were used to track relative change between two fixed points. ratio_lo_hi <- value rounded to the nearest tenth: 1.0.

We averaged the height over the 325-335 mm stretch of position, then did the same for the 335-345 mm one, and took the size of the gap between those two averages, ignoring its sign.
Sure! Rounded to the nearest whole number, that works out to 9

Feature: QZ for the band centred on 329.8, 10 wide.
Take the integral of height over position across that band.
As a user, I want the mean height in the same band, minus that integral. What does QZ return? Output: -3331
